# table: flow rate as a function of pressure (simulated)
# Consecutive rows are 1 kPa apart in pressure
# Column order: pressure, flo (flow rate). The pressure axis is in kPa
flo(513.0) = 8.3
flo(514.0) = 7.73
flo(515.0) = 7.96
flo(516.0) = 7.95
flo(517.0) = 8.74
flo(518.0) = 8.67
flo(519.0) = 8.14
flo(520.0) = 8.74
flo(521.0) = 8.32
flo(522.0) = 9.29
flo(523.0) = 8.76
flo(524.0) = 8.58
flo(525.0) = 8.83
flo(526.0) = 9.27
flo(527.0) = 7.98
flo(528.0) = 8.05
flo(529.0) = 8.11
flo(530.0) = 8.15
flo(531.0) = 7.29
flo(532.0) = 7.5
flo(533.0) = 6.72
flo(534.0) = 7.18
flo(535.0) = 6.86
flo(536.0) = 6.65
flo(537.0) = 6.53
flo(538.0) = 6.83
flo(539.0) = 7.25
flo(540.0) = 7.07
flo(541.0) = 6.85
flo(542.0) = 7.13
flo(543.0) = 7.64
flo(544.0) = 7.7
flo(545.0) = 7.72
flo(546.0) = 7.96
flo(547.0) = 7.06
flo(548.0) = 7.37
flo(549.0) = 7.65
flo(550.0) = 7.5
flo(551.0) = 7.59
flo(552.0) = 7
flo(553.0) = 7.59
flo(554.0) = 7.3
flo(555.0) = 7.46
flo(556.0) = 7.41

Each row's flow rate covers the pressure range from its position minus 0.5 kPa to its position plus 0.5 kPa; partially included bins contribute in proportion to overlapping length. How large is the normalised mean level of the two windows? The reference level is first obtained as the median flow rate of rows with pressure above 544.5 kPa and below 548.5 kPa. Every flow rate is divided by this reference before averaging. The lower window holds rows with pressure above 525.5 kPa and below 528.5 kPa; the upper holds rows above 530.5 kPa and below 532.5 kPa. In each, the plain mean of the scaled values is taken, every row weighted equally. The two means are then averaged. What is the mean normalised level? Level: 1.05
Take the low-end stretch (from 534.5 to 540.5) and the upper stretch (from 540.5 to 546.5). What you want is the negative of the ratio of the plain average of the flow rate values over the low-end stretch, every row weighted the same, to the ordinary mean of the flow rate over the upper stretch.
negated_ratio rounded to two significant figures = -0.92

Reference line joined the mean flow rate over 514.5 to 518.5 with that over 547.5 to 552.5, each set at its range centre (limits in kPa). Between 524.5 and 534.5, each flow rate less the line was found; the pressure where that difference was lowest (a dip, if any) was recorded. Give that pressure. 533.0 kPa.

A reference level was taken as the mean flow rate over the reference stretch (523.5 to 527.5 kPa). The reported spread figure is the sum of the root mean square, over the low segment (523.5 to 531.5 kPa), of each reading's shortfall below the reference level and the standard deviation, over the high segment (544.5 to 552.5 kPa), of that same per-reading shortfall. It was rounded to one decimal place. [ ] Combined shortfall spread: 1.0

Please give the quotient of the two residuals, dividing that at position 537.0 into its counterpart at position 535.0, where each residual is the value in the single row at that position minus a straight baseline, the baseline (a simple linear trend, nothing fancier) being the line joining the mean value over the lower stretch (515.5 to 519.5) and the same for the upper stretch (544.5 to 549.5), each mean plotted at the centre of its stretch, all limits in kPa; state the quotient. 0.79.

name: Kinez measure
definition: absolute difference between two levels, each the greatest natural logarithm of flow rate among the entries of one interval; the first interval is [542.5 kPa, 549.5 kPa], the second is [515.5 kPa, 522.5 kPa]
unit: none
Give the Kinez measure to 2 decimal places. 0.15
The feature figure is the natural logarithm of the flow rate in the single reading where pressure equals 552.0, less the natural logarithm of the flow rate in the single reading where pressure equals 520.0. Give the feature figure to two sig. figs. -0.22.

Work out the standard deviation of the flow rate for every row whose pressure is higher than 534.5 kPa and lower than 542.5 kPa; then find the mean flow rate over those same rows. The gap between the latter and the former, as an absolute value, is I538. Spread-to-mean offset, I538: 6.7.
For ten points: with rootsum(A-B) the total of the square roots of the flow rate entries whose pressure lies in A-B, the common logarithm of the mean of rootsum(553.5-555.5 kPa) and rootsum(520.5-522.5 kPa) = 0.755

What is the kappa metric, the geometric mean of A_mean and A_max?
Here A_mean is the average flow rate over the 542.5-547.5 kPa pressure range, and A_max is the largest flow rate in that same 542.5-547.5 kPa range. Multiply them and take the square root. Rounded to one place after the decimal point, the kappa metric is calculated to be 7.8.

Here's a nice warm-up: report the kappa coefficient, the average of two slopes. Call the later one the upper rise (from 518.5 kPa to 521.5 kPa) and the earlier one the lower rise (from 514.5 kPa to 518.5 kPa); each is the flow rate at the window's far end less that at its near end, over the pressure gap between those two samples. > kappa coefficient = 0.16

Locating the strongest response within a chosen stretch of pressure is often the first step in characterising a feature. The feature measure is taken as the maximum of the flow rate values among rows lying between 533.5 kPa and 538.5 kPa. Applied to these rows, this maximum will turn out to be 7.18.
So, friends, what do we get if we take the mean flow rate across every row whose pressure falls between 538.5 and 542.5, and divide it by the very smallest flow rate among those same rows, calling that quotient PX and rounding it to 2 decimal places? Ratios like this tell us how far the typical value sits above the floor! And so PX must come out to 1.03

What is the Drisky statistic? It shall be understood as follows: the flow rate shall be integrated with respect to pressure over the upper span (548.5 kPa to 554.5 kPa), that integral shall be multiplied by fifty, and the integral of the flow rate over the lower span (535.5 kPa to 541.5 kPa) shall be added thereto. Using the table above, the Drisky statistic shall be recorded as 2273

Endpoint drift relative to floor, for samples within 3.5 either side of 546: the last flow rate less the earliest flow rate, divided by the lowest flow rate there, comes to 0.00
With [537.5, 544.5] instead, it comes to 0.13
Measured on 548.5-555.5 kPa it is -0.03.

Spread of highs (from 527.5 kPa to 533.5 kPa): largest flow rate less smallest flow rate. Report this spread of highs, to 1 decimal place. 1.4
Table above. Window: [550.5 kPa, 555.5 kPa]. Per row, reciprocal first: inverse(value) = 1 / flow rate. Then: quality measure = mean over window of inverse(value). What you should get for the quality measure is 0.135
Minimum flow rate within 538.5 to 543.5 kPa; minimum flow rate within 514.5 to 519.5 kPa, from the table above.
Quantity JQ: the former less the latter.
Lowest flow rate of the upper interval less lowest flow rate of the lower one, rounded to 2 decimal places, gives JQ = -1.10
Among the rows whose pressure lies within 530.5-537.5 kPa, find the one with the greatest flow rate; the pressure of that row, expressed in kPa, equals 532.0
